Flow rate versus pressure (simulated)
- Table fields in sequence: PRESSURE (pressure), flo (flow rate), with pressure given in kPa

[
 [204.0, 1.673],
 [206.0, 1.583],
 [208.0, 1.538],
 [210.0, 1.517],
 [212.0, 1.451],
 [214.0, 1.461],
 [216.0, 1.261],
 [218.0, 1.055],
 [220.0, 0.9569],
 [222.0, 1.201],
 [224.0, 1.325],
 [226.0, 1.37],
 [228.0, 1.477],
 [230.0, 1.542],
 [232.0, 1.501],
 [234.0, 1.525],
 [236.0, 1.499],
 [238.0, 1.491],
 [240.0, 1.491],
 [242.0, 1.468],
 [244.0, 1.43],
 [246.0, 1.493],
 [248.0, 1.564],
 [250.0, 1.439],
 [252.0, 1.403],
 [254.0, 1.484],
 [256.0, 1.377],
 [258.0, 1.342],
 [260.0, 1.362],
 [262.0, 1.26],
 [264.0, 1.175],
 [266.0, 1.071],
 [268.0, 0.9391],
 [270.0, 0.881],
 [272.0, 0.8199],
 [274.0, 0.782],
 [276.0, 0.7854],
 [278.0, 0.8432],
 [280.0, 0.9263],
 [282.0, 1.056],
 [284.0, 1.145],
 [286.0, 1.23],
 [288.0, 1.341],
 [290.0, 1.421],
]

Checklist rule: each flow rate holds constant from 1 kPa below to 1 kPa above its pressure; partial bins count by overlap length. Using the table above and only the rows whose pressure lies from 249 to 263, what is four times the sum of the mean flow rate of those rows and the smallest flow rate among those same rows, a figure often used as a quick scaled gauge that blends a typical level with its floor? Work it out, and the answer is 11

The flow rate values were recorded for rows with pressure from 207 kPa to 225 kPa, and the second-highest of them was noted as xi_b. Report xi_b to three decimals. 1.517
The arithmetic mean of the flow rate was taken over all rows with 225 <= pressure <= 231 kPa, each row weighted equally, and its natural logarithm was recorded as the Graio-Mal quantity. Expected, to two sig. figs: 0.38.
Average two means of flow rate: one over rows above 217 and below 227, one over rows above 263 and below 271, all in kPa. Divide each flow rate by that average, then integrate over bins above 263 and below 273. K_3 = 8.9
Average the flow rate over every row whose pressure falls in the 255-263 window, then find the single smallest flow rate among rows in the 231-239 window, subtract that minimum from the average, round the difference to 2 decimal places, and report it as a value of -0.16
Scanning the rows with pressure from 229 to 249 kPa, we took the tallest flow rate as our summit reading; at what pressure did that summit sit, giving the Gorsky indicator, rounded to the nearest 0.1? 248.0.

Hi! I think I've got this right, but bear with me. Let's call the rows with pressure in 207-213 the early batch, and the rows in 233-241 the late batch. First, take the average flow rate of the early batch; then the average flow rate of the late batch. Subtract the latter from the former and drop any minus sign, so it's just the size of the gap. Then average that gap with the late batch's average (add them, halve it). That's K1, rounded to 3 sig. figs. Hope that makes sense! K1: 0.751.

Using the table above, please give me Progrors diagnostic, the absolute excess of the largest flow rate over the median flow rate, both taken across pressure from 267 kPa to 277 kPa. 0.12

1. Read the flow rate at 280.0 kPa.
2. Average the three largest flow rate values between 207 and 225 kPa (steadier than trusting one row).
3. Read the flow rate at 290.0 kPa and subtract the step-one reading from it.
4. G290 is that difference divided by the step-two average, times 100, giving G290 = 33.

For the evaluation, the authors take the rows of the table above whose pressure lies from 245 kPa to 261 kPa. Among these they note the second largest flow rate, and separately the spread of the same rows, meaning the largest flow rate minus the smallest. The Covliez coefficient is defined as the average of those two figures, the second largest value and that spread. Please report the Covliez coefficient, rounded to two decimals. 0.86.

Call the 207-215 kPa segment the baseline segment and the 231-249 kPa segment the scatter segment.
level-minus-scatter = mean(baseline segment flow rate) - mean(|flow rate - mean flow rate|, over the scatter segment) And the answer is 1.47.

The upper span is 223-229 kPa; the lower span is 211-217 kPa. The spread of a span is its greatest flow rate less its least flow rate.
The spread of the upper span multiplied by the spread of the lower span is 0.030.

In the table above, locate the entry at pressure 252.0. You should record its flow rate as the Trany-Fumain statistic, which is 1.403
